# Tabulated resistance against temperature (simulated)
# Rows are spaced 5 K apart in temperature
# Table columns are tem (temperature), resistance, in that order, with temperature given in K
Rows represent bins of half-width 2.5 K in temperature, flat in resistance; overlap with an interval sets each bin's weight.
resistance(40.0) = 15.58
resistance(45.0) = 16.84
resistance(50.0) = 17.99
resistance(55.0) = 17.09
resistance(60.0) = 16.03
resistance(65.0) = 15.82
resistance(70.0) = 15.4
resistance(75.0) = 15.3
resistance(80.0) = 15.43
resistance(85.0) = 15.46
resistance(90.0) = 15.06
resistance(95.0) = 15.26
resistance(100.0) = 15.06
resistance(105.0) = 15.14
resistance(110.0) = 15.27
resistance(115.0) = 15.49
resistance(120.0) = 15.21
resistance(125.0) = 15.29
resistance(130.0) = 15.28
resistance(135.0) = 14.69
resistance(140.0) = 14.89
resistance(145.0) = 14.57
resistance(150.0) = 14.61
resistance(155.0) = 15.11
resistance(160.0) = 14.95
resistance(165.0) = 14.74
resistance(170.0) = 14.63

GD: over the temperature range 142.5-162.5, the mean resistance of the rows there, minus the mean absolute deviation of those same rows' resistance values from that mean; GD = 14.6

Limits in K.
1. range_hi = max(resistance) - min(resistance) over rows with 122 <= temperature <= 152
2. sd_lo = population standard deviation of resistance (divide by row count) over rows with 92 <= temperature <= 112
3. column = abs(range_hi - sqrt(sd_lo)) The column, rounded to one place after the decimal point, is 0.4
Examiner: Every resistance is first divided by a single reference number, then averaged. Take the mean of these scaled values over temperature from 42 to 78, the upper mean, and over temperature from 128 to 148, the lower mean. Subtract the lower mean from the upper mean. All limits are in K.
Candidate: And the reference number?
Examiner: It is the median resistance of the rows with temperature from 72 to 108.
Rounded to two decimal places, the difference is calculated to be 0.10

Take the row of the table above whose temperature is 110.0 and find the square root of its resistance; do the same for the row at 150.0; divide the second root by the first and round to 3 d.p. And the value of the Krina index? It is 0.978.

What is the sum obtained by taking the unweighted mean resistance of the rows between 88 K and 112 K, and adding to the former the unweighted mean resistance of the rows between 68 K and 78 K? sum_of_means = 30.5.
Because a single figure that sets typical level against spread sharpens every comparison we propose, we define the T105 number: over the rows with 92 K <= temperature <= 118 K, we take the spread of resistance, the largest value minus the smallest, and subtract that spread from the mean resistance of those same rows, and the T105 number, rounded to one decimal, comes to 14.8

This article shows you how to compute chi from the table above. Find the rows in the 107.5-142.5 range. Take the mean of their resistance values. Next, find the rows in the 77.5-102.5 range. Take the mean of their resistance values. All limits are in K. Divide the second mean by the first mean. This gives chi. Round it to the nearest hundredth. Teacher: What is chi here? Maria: 1.01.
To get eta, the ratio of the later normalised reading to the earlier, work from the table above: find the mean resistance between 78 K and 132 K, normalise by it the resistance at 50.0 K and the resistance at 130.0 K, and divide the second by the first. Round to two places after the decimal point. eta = 0.85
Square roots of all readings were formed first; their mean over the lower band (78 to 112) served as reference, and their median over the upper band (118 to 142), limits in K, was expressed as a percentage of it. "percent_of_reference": 99.9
